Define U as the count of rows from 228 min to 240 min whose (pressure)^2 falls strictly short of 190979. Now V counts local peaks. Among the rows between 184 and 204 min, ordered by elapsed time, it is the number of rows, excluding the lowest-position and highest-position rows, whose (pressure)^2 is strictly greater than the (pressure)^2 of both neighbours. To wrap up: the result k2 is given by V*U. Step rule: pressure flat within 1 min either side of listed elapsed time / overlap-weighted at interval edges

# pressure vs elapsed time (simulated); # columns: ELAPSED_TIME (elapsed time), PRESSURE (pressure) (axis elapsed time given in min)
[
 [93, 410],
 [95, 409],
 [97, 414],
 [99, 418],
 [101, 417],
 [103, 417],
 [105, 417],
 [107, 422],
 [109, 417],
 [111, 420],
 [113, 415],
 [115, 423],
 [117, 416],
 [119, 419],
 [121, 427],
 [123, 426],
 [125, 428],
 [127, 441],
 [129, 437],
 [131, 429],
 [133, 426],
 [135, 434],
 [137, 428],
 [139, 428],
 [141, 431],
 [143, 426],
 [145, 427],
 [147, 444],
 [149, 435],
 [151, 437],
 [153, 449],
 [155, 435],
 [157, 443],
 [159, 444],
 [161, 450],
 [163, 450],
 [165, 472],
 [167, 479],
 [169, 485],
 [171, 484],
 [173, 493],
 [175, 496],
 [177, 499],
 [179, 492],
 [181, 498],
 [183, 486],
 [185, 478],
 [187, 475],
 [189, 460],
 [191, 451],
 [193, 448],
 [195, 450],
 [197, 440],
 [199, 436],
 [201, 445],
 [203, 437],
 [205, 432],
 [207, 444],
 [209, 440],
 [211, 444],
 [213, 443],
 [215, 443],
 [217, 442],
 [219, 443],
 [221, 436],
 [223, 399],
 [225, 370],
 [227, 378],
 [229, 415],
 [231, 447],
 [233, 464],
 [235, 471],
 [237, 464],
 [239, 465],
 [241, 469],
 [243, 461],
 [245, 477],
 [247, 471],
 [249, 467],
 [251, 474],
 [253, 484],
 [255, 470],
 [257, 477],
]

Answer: 2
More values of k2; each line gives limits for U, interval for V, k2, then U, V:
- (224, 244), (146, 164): 3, 3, 1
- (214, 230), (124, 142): 10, 5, 2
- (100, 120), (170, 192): 20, 10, 2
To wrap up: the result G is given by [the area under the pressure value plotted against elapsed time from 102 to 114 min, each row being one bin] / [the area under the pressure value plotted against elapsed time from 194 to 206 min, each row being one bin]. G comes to 0.95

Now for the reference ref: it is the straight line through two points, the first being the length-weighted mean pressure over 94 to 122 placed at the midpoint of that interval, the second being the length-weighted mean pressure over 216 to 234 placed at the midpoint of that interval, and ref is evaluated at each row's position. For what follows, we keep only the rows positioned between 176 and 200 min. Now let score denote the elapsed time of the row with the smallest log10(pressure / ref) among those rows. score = 199 min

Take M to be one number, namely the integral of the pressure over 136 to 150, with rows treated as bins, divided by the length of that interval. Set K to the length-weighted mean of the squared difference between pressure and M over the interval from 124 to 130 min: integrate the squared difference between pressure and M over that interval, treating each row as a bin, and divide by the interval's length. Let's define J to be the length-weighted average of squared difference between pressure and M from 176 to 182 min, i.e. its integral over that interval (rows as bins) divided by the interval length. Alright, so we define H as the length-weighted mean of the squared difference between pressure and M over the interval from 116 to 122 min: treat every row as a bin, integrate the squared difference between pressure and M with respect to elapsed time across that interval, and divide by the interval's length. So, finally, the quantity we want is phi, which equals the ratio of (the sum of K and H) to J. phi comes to 0.0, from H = 134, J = 4241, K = 46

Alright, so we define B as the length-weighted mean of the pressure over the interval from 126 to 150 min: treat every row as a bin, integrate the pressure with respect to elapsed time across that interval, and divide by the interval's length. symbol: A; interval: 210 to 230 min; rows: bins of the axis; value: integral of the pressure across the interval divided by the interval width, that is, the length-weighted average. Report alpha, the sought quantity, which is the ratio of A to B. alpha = 0.97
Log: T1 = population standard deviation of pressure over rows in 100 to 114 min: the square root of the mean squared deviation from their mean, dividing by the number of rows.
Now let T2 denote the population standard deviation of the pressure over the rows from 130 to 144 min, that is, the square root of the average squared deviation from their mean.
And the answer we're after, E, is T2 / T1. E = 1.2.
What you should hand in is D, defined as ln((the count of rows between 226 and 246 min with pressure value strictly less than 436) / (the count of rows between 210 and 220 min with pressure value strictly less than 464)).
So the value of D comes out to -0.9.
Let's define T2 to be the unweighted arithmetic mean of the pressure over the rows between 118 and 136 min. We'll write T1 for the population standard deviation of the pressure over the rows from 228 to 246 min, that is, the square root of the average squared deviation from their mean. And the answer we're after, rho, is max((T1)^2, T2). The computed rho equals 430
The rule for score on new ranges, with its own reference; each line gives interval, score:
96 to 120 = 97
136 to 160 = 143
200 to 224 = 223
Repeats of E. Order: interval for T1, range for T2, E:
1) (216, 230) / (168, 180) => 0.2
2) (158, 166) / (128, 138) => 0.4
